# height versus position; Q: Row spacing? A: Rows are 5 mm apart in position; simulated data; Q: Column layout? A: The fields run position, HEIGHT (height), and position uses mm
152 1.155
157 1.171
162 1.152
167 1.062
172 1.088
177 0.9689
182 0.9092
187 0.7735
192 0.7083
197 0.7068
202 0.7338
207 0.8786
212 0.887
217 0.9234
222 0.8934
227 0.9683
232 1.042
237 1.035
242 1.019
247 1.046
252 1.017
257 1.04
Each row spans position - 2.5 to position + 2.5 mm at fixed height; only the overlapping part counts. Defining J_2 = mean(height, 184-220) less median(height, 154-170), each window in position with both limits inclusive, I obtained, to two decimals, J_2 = -0.35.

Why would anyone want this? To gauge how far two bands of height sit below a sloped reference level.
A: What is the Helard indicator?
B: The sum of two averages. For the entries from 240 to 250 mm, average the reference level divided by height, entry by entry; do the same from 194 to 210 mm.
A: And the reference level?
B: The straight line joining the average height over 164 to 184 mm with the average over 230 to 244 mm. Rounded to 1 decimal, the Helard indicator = 2.3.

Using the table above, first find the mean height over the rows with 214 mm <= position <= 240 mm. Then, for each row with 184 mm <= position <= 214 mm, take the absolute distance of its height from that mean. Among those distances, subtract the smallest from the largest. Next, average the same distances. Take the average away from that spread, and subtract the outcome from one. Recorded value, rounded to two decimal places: 1.01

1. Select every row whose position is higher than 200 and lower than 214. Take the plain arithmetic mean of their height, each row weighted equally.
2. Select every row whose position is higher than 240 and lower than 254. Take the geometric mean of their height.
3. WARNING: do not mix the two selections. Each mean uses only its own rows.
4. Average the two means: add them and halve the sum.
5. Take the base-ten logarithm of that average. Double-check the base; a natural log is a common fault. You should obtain -0.031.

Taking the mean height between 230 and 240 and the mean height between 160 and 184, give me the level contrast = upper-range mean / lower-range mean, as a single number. 1.00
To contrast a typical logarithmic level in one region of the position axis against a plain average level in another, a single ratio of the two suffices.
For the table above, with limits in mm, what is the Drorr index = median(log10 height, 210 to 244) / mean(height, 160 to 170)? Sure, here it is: -0.013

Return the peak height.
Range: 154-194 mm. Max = 1.171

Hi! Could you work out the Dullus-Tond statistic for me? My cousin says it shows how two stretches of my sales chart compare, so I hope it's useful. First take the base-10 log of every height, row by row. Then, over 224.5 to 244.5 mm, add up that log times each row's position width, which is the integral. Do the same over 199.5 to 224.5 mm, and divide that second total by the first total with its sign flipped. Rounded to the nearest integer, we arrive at 12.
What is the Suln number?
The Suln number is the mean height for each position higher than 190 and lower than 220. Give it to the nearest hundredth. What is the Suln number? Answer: 0.81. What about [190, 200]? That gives 0.71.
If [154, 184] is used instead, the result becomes 1.06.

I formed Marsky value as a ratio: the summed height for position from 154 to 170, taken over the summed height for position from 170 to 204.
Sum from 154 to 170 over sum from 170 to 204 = 0.6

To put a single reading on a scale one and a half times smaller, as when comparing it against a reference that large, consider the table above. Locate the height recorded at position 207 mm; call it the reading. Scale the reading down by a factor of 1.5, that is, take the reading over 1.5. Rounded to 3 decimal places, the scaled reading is 0.586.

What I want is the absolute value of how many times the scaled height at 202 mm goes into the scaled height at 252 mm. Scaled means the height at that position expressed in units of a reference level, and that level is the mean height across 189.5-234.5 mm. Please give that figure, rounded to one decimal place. 1.4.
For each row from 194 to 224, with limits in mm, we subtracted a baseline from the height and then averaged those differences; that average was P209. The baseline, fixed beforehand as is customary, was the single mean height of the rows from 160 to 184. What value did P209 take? -0.20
